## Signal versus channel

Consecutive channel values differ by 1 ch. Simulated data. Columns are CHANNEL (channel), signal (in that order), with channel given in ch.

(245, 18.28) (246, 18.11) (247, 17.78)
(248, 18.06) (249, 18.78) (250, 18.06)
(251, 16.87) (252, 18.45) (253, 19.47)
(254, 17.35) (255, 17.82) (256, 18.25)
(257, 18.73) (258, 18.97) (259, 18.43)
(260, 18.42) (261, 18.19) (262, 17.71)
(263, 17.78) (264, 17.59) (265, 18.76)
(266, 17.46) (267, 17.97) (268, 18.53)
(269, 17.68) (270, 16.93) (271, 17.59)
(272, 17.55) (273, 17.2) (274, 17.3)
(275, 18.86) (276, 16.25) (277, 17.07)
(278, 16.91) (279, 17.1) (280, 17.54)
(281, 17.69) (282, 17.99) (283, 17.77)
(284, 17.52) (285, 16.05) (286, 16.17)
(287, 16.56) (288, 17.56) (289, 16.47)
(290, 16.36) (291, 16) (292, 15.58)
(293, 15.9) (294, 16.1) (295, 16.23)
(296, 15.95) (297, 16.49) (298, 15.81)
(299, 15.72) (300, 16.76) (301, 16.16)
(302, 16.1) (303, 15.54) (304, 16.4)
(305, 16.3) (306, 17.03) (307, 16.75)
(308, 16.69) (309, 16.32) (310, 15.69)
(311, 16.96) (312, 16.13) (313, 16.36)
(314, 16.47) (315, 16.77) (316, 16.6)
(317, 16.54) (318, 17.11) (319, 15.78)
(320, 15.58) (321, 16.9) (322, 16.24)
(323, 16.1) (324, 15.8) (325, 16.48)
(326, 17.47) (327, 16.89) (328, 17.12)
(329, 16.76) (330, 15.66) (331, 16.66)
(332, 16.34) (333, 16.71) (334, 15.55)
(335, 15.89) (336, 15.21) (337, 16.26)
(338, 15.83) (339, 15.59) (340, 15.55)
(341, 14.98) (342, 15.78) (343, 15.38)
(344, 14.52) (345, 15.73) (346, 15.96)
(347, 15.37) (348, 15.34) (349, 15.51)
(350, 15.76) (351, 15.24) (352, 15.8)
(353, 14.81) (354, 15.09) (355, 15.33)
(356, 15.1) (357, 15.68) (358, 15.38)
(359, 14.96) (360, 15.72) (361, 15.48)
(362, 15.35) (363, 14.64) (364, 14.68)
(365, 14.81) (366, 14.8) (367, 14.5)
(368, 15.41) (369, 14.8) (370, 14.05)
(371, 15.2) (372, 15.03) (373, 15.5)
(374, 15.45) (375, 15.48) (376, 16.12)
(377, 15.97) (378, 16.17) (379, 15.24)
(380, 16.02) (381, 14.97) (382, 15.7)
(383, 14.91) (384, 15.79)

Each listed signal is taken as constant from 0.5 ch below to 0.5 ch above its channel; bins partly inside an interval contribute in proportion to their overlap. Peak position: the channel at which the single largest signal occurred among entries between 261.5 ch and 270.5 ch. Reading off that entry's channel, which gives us 265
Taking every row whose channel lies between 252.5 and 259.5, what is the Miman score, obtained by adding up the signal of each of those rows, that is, 129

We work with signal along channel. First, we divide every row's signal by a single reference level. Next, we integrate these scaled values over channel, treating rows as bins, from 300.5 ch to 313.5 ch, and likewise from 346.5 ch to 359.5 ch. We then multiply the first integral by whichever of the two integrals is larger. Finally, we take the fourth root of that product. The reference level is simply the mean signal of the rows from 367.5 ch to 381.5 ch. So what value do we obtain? 3.72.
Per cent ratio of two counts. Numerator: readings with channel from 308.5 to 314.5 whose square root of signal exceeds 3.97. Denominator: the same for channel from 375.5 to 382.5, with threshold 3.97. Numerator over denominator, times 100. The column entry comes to 125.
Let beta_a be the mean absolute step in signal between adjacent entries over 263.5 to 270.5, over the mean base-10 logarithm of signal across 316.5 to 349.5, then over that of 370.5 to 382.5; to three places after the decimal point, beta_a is 0.597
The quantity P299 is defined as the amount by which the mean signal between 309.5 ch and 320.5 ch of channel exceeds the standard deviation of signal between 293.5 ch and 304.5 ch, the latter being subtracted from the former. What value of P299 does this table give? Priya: 16.0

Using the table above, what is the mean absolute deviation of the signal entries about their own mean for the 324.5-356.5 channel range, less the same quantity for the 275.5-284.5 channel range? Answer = 0.12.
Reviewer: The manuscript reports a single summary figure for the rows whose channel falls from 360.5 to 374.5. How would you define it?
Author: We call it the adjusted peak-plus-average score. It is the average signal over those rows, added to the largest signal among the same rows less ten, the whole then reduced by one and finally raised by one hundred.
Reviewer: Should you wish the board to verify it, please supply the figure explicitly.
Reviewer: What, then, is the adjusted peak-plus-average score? 119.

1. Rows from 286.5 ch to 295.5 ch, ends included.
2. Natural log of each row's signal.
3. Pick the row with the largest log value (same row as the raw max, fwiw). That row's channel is 288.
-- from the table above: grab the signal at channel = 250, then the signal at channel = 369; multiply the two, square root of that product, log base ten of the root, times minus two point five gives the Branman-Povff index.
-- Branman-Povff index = -3.03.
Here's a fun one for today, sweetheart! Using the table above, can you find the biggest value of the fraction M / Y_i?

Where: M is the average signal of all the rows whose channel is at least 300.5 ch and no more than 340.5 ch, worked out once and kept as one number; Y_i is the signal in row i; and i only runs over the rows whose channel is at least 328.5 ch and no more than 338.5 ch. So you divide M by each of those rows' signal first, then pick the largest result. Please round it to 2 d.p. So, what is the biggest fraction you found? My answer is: 1.07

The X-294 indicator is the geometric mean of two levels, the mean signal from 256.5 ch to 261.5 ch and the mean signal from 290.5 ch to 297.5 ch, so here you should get 17.2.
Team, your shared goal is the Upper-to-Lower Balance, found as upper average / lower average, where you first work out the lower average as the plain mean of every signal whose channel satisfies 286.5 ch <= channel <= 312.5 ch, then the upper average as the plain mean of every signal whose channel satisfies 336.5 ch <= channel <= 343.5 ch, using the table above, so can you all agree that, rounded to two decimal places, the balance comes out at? 0.96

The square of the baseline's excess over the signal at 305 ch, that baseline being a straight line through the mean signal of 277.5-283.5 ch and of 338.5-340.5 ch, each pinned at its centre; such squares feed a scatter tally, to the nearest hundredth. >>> 0.16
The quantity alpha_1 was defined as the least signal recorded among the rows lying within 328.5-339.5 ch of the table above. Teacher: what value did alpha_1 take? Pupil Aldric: 15.21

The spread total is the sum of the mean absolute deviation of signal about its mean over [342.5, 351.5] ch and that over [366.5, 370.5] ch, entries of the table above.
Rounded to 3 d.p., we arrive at 0.696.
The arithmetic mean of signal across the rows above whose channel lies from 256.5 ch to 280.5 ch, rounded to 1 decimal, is 17.8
